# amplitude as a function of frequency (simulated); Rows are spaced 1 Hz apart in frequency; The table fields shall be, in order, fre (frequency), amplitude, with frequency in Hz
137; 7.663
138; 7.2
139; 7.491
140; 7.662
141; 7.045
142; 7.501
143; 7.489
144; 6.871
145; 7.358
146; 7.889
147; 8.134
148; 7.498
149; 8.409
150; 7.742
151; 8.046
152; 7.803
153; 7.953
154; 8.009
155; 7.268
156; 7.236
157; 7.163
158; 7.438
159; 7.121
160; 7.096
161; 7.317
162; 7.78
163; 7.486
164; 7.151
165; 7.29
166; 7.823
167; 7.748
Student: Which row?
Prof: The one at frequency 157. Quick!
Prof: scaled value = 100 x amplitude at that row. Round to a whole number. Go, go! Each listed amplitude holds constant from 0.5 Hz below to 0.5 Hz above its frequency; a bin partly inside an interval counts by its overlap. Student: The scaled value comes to 716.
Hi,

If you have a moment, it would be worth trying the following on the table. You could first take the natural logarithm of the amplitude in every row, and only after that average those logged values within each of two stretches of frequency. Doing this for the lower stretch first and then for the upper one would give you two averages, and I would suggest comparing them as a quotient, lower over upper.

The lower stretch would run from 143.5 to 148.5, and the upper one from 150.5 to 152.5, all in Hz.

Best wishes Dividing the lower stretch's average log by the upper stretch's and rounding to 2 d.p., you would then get 0.98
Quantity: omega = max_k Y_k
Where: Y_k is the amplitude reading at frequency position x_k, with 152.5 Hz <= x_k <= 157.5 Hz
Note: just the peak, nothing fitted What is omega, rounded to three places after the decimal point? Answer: 8.009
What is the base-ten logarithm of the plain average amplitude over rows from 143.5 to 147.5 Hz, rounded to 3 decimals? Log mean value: 0.879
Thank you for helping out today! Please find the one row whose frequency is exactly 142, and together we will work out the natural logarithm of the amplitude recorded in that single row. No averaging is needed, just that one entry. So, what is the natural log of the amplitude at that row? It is 2.02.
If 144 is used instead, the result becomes 1.93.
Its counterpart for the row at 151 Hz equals 2.09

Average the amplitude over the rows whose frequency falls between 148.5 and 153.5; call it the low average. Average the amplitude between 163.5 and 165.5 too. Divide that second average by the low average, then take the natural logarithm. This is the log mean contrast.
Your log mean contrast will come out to -0.10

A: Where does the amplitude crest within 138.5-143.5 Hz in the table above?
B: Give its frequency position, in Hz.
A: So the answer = 140 Hz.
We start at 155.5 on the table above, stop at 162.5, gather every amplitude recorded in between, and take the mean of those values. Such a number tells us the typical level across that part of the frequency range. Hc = 7.31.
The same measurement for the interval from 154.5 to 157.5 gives 7.22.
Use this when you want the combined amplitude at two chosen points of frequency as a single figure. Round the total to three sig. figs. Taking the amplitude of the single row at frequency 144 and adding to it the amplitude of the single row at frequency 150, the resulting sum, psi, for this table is 14.6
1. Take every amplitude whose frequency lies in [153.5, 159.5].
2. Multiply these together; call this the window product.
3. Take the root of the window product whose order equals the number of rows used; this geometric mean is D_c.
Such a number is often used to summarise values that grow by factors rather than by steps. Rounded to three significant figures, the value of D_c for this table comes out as 7.37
